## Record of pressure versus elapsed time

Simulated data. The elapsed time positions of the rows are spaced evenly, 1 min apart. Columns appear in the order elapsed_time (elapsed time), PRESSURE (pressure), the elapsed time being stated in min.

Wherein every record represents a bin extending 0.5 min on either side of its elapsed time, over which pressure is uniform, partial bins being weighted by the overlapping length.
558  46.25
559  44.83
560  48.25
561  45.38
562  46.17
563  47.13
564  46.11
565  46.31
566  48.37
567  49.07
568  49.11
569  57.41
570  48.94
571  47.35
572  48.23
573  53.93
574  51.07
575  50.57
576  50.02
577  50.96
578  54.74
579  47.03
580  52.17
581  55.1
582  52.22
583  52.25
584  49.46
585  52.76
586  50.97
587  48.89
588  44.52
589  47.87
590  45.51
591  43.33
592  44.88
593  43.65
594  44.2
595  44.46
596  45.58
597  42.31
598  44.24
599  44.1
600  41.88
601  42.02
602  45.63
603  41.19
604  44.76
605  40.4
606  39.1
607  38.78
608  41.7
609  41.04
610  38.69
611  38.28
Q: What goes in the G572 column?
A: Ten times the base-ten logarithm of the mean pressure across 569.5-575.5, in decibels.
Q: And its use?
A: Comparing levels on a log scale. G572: 17.0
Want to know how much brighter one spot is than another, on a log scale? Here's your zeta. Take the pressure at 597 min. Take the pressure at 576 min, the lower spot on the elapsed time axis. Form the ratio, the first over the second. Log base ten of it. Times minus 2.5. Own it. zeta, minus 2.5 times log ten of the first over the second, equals 0.18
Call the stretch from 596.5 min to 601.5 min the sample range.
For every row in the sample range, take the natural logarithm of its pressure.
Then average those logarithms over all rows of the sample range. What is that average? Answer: 3.76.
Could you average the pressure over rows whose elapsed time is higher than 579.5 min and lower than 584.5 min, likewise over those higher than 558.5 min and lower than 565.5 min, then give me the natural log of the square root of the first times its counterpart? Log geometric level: 3.90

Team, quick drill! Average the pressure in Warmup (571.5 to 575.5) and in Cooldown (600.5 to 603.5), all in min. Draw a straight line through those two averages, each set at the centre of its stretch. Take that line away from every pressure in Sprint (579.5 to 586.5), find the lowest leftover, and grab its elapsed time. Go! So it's 584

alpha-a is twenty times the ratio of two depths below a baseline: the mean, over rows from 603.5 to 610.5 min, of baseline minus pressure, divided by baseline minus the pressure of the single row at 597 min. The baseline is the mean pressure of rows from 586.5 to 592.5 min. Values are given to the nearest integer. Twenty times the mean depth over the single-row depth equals 29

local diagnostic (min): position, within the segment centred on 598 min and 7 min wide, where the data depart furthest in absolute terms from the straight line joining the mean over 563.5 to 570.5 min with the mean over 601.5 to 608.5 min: 596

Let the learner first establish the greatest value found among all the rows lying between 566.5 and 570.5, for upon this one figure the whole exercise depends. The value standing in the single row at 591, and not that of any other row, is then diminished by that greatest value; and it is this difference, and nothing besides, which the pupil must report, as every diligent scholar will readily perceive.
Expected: -14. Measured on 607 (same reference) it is -19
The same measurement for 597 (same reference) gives -15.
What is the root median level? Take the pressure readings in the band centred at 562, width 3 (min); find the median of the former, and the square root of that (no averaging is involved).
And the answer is 6.79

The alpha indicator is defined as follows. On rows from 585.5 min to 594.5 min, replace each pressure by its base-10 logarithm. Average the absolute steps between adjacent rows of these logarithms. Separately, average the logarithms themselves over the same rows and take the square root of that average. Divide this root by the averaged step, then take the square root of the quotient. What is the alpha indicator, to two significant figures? 7.9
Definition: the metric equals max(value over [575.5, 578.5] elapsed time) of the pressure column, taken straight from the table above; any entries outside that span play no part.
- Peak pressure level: 54.74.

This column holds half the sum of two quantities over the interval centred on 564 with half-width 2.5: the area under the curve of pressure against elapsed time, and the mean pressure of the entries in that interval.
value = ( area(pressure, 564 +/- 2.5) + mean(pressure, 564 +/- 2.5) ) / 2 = 140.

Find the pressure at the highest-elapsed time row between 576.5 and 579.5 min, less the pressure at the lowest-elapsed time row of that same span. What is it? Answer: -3.9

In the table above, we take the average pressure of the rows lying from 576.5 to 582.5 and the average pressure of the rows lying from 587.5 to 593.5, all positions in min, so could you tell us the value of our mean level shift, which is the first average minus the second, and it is 7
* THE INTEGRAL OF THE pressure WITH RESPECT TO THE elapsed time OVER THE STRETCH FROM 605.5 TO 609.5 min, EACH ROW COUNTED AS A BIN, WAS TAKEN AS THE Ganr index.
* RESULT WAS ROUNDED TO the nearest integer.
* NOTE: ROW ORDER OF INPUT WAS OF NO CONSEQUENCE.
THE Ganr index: 161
